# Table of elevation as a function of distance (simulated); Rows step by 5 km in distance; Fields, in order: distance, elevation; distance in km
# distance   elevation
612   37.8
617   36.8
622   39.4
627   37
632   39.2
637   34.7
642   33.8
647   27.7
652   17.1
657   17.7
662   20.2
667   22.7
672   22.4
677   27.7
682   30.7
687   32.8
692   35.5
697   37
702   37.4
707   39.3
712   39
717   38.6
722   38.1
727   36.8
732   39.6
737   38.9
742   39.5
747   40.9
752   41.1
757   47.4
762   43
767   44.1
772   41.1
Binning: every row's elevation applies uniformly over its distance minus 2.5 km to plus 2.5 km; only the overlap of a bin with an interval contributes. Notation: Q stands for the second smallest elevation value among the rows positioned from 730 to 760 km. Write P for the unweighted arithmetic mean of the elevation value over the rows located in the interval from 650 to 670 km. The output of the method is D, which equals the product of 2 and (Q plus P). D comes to 118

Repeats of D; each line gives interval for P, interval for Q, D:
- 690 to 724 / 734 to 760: 155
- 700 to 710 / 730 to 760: 156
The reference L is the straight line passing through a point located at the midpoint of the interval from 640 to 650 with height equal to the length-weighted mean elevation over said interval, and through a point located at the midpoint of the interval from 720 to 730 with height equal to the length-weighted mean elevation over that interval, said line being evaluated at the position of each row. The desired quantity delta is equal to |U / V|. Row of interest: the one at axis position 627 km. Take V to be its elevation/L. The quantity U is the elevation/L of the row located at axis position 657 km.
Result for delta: 0.4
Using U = 0.6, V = 1.31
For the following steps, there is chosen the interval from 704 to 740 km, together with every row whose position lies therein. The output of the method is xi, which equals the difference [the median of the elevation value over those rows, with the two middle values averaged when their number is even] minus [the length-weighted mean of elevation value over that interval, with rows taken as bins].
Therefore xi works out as 0.3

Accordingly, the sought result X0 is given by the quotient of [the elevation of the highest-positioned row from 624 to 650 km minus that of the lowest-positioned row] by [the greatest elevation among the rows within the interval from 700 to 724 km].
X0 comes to -0.24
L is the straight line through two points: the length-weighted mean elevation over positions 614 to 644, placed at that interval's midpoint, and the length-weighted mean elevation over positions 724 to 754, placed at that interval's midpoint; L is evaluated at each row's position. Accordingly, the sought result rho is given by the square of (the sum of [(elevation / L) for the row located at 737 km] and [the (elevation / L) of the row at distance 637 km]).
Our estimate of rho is 3.7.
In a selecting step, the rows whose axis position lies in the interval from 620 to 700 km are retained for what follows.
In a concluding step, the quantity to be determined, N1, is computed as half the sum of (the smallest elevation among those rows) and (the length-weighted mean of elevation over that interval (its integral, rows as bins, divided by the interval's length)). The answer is 23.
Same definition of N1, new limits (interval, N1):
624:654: 25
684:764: 36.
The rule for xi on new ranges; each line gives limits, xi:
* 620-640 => 0.7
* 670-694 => 0.8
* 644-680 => -0.1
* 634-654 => 1.9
